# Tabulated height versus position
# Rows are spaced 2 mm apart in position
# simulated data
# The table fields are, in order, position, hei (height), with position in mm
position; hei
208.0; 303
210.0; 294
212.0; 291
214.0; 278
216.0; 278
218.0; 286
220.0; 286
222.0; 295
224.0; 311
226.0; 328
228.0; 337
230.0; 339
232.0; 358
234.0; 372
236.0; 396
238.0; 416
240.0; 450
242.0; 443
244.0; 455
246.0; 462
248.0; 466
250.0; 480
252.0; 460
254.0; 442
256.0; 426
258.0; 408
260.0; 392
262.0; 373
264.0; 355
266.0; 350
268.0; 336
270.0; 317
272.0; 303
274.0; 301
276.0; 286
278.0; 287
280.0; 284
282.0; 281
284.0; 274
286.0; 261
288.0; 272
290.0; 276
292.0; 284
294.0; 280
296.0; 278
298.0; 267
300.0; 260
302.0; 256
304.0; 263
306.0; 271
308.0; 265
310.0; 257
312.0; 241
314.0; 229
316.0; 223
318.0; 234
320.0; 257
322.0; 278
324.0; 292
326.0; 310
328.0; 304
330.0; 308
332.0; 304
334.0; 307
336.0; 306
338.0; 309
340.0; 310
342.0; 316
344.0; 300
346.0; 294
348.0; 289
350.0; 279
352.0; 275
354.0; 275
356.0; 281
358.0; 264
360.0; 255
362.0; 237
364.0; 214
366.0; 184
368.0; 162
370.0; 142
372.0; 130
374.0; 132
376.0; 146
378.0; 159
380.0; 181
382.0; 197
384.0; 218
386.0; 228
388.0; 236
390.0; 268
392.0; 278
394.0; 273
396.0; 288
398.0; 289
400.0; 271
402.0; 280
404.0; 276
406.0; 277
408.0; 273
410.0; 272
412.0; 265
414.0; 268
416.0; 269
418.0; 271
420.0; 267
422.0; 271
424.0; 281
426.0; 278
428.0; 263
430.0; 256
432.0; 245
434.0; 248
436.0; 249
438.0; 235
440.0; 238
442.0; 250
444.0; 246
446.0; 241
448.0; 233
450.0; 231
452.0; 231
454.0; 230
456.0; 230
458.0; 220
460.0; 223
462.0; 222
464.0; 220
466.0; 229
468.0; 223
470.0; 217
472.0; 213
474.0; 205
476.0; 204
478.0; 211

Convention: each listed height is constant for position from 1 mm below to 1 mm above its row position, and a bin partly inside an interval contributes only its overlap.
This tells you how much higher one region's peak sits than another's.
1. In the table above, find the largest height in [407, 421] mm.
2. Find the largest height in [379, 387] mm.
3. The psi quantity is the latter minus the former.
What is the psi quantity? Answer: -45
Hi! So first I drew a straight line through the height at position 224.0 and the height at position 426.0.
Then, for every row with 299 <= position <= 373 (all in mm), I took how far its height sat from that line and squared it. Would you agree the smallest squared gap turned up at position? 348.0 mm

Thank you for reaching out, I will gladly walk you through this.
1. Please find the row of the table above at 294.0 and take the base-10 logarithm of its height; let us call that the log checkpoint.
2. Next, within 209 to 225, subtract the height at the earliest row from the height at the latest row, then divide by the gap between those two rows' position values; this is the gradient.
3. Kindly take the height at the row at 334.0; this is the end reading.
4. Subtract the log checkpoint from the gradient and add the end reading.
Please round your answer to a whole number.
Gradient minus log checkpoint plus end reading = 306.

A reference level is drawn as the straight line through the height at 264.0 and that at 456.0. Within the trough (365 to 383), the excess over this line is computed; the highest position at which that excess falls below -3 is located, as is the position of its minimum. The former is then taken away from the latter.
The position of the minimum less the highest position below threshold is -10 mm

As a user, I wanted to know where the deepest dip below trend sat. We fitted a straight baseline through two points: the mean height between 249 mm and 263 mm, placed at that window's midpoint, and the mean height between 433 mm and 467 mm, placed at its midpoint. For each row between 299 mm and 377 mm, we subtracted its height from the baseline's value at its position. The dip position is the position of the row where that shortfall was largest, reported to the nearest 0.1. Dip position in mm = 372.0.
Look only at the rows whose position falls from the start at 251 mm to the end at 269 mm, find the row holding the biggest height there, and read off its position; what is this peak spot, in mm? 252.0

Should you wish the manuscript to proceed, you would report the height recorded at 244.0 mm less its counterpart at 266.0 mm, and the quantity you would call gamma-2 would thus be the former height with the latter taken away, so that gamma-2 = 105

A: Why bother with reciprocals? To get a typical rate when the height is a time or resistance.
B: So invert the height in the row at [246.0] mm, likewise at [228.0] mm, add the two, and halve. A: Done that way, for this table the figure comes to 0.0026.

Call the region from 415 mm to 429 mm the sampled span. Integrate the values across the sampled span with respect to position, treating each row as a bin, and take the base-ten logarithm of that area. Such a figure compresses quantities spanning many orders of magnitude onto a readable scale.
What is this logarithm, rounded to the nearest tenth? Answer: 3.6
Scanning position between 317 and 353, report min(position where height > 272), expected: 322.0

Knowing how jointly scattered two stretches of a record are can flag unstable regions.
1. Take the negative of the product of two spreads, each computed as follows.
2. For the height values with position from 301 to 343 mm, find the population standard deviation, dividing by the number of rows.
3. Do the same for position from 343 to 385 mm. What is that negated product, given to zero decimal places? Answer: -1755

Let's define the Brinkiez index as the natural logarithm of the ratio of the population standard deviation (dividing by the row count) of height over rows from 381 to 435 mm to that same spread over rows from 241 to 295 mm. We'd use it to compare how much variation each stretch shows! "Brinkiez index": -1.26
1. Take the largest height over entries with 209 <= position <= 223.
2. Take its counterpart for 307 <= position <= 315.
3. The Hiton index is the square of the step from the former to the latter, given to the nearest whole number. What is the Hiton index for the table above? 900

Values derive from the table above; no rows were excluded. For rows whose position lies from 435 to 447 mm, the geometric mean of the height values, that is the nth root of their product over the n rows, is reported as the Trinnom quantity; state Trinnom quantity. 243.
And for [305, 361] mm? 278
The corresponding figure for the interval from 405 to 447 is 260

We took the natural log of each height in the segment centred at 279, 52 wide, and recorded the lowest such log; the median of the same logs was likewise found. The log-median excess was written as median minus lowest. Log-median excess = 0.11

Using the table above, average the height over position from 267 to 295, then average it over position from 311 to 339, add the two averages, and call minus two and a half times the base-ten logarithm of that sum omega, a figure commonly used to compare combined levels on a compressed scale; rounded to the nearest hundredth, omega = -6.88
